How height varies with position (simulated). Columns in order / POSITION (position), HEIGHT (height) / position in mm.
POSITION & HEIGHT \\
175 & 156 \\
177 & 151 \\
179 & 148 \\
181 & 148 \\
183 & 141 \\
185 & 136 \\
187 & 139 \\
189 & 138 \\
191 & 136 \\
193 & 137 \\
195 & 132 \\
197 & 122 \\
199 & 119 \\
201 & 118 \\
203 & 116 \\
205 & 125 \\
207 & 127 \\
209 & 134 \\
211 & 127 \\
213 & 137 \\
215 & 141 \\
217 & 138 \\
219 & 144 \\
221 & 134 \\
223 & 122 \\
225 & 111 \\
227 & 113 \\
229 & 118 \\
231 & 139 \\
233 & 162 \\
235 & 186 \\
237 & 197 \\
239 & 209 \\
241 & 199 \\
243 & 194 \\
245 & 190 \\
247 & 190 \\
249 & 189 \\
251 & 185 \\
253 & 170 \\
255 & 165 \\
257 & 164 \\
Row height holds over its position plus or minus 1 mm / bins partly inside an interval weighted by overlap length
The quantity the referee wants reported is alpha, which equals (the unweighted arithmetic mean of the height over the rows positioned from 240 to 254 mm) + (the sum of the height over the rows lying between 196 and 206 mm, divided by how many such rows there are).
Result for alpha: 308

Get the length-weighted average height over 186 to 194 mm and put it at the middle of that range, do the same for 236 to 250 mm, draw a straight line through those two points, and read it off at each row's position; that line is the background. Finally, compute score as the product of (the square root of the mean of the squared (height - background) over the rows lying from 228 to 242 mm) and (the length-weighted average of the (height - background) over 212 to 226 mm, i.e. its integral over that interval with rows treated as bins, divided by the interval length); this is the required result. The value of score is -1134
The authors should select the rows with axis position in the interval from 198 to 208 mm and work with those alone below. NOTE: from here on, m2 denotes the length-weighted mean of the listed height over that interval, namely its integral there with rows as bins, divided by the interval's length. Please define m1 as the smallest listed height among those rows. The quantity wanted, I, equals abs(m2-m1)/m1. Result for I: 0.04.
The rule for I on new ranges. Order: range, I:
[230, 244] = 0.32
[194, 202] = 0.04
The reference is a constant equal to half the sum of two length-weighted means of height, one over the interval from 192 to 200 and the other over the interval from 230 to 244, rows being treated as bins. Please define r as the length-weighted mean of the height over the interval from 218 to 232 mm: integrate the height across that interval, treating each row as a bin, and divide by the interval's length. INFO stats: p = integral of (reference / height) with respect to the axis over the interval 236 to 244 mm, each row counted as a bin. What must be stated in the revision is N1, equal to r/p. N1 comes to 20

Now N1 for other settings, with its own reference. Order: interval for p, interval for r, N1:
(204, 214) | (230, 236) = 14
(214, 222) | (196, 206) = 13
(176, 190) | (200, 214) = 8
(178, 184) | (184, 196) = 21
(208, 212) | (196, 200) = 25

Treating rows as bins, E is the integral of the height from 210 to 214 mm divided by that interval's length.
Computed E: 132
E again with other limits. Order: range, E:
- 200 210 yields 124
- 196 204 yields 119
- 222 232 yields 121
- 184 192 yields 137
